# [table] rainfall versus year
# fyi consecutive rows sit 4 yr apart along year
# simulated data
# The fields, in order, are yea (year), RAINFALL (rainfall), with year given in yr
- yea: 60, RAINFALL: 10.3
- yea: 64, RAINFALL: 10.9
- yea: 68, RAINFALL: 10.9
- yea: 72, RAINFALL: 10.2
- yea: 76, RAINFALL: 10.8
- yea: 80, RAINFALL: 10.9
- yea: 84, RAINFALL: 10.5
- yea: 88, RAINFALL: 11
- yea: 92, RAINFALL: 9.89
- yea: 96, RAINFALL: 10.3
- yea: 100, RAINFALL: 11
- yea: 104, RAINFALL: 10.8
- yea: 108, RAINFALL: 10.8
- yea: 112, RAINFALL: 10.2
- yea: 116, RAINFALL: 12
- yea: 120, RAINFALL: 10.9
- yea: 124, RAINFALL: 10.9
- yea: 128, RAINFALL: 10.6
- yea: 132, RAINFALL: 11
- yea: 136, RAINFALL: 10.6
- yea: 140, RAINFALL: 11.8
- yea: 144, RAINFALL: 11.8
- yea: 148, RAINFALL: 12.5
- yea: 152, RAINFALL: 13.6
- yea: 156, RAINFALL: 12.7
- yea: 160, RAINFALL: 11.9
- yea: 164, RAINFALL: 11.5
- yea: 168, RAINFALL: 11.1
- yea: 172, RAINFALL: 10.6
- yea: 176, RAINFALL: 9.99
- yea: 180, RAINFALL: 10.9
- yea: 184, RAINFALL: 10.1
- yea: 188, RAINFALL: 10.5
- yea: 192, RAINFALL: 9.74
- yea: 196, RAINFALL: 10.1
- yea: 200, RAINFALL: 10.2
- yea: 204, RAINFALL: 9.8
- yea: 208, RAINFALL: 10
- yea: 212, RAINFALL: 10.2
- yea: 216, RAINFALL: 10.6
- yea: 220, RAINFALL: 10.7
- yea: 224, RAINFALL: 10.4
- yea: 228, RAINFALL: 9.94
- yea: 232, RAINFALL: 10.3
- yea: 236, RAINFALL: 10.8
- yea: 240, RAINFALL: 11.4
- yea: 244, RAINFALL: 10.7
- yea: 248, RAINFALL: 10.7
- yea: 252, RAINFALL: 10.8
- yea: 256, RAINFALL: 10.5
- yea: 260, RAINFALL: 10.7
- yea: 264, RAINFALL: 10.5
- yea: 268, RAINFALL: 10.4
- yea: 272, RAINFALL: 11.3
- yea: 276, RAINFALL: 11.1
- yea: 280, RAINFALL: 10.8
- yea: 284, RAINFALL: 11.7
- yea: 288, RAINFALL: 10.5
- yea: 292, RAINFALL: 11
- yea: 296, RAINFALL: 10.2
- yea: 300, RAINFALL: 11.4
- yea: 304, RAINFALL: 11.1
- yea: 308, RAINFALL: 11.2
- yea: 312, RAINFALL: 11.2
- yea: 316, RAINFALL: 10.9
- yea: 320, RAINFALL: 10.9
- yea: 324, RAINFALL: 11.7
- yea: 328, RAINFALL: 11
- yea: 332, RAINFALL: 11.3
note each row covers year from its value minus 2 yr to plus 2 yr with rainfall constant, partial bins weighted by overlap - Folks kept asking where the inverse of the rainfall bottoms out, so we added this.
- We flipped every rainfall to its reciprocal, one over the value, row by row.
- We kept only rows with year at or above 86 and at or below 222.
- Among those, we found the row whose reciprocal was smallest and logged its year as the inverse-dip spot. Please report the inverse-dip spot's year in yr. 152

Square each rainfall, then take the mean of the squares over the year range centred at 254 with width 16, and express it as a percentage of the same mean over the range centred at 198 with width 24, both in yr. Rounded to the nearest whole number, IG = 113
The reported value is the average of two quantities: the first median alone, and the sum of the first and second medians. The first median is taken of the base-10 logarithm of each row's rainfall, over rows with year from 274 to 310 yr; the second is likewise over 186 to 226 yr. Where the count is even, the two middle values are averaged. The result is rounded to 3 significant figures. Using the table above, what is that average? 1.55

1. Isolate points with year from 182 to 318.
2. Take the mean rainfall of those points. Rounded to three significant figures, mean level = 10.6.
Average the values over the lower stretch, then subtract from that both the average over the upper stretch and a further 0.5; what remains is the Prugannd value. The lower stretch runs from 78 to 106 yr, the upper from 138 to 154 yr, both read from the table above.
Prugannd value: -2.3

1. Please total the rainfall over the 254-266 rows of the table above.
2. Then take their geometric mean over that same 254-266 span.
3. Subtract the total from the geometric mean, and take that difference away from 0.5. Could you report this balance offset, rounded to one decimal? 21.6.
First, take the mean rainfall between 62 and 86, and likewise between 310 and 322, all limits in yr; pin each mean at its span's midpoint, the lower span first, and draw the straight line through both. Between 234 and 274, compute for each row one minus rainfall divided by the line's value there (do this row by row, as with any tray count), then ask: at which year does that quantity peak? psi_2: 268 yr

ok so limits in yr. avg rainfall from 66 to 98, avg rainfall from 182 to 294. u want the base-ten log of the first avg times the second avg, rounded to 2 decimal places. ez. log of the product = 2.05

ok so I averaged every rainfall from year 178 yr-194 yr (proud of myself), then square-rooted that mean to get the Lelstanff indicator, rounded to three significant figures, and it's 3.21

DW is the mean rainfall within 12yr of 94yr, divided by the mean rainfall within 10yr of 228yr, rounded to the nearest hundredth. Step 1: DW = 1.01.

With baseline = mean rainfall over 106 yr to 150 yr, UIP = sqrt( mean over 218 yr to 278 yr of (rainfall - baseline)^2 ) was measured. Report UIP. 0.63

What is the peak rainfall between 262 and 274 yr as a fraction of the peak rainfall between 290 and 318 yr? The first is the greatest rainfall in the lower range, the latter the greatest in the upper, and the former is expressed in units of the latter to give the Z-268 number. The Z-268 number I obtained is 0.99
